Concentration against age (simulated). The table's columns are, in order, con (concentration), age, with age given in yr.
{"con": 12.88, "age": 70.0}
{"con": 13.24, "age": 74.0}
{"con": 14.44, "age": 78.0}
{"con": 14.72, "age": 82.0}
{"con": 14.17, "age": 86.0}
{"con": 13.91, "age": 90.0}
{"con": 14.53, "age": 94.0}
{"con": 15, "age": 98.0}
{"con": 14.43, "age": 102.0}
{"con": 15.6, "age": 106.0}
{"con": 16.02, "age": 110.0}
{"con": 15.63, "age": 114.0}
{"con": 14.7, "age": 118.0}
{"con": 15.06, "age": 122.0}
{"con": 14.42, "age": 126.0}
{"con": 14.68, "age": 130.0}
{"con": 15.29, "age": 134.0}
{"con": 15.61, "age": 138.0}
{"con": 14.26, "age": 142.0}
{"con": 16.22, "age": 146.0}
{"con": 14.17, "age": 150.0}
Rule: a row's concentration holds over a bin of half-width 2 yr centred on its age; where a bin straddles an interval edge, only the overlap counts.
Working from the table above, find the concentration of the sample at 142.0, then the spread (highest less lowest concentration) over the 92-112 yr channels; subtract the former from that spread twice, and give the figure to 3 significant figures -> -26.9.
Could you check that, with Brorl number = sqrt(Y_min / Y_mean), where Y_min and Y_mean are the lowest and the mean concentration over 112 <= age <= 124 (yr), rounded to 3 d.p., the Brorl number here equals 0.986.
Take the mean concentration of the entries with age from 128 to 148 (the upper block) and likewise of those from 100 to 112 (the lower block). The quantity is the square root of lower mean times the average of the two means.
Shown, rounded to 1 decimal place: 15.3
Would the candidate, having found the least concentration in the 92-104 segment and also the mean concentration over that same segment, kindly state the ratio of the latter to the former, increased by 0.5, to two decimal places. 1.52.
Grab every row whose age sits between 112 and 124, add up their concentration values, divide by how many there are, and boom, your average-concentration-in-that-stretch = 15.1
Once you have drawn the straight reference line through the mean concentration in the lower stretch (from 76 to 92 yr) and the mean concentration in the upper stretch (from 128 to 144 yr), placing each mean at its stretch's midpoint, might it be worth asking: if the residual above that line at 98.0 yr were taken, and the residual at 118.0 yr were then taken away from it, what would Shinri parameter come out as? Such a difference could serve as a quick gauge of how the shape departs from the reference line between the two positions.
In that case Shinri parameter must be 0.55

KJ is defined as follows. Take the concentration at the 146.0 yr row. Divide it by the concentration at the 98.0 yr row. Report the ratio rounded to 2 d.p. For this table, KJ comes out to 1.08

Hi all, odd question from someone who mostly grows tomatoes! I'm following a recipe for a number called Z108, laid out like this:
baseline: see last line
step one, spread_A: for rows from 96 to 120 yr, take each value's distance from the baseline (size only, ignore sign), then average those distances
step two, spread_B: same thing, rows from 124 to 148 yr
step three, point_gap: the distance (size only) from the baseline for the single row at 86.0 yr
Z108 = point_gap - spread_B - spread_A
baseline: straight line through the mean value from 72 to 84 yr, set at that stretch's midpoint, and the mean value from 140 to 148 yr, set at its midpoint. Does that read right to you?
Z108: -1.1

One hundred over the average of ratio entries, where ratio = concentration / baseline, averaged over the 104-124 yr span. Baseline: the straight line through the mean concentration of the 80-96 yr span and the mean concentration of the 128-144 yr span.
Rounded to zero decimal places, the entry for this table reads 95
